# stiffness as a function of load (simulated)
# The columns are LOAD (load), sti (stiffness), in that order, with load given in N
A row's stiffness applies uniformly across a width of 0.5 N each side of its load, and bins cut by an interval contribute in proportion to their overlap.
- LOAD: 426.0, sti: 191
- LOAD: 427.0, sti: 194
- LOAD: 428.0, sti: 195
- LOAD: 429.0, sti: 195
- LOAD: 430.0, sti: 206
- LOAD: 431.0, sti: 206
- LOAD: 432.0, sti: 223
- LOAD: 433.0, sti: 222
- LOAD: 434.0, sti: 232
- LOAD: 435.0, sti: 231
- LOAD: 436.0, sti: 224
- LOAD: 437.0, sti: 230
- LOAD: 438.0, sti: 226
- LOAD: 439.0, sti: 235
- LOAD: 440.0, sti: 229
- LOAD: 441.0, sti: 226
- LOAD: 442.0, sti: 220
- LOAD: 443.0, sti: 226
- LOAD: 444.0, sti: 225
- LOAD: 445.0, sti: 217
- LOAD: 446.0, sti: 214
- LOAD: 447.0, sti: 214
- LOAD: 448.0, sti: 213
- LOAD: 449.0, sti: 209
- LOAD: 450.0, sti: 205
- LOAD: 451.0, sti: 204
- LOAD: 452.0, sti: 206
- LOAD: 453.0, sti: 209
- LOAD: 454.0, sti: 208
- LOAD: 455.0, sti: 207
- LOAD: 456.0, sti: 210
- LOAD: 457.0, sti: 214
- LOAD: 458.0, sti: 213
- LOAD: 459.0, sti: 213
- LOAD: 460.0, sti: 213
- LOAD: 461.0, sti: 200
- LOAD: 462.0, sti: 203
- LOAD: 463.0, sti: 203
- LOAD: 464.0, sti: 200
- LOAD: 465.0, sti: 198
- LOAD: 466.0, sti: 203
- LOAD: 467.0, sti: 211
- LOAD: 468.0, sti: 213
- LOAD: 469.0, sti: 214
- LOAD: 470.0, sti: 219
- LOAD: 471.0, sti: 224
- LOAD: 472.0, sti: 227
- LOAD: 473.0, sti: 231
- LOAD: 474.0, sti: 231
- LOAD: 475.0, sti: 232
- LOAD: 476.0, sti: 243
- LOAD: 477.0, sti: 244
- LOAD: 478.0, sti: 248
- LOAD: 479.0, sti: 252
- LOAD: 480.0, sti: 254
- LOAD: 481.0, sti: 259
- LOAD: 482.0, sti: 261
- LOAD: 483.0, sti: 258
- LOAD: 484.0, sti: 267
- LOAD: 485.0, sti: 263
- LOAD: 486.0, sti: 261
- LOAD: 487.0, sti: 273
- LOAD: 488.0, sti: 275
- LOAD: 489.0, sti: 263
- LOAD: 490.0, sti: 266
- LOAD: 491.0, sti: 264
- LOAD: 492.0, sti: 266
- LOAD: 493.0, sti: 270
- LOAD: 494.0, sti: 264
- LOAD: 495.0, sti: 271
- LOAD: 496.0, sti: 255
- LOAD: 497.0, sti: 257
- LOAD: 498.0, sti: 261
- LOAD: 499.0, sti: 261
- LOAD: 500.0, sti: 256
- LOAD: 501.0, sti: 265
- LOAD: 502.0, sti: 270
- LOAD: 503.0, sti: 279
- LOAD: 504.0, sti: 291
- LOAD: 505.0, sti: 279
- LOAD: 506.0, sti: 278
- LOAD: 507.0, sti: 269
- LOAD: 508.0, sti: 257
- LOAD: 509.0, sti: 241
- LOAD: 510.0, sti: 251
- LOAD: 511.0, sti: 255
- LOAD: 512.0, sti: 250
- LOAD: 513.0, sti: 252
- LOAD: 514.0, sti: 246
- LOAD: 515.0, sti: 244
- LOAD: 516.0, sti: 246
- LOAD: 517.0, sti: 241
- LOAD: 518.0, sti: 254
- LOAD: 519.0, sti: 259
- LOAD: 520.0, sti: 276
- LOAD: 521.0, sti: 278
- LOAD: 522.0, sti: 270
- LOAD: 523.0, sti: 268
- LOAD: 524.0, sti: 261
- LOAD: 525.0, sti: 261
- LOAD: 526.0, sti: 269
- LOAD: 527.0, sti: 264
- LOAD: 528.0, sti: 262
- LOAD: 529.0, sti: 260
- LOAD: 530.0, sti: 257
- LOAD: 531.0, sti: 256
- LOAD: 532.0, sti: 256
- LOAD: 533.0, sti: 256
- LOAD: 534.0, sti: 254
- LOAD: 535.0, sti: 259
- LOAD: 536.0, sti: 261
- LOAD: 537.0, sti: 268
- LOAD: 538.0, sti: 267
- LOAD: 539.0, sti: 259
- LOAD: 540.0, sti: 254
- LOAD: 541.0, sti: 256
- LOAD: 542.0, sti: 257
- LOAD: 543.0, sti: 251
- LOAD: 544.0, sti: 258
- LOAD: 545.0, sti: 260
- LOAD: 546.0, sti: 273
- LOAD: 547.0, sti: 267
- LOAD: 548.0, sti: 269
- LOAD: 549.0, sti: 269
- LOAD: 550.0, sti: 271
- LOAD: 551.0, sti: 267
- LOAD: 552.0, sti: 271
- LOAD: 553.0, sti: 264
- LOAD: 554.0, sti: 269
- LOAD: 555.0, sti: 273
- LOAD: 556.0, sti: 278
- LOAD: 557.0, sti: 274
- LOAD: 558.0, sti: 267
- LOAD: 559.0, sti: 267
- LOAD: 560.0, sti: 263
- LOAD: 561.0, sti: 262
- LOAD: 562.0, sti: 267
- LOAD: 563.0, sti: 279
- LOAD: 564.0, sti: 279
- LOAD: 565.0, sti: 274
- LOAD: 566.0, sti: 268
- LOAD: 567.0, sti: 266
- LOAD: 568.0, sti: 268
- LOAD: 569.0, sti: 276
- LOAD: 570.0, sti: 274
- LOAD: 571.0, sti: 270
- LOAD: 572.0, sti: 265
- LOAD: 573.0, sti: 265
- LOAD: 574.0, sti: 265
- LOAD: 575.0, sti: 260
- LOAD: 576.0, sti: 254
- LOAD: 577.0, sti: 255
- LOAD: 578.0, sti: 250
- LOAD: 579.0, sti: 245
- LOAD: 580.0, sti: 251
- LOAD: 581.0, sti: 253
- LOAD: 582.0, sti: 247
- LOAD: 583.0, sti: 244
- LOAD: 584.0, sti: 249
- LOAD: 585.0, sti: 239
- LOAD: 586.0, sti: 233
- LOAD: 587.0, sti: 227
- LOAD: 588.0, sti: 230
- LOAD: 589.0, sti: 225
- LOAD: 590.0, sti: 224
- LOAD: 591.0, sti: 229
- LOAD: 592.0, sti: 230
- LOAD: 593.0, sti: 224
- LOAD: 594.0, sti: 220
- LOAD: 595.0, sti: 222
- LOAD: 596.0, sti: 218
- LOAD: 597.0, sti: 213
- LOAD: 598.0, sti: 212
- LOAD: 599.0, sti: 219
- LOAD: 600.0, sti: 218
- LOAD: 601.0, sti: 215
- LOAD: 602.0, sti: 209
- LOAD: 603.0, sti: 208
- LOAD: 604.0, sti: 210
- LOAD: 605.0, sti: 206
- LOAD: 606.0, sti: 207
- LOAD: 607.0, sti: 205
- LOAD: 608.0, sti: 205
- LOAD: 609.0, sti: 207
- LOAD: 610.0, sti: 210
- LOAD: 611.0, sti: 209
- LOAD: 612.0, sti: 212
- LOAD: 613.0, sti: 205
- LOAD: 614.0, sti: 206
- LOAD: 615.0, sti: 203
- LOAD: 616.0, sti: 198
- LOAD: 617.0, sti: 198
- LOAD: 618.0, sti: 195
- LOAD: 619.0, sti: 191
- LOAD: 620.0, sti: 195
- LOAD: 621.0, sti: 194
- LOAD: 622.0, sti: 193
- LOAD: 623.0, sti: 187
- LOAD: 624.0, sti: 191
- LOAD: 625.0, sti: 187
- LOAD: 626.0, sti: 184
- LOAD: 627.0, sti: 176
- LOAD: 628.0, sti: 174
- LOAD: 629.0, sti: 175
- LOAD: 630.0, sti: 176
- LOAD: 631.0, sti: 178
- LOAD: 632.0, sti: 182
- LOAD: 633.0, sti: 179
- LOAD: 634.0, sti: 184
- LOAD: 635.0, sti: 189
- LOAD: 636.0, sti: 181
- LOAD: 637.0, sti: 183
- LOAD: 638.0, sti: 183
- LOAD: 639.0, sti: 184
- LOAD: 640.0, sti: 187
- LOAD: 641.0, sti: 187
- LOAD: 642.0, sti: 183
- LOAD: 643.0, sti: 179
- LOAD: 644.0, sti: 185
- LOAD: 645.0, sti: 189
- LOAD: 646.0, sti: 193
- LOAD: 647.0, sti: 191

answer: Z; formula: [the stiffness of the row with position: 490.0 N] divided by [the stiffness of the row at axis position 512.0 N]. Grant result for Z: 1.06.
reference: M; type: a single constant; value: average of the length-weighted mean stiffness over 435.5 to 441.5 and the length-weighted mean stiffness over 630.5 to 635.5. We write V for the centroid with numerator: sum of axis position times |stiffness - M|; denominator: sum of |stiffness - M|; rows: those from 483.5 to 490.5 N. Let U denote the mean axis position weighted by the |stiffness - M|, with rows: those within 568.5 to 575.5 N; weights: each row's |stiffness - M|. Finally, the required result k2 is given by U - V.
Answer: 84.8 N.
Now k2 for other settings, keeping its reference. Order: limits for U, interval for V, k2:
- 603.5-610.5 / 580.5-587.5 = 23.5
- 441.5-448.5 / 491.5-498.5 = -50.5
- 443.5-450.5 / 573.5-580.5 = -131.0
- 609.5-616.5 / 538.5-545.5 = 71.0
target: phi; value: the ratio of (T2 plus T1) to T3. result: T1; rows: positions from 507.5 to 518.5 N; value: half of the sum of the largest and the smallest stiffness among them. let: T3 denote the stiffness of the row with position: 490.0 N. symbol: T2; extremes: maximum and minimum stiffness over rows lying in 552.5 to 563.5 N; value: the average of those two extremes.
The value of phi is 2.0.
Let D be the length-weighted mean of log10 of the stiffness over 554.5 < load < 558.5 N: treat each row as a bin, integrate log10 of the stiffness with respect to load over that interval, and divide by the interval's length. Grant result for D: 2.436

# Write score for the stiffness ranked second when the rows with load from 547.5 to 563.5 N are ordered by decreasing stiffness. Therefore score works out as 278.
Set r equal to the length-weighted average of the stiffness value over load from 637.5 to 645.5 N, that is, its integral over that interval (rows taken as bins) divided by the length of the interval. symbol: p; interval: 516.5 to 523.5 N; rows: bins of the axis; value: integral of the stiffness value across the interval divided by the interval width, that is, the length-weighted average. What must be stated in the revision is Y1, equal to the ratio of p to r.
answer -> 1.4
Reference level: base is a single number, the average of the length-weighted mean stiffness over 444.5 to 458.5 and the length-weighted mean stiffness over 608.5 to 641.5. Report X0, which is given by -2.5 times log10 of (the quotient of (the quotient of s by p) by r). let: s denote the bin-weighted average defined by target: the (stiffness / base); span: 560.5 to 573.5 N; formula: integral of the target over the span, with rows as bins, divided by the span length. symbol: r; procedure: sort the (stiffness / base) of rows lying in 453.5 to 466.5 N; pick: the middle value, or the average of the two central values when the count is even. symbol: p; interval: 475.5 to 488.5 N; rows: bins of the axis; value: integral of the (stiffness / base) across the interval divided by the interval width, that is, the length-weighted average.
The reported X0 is -0.01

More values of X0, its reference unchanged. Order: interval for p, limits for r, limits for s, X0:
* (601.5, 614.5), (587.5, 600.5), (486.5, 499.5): -0.15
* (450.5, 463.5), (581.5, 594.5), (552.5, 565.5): -0.14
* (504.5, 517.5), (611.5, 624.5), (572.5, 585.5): -0.02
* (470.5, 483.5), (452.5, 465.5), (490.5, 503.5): -0.05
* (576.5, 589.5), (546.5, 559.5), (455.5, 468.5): 0.49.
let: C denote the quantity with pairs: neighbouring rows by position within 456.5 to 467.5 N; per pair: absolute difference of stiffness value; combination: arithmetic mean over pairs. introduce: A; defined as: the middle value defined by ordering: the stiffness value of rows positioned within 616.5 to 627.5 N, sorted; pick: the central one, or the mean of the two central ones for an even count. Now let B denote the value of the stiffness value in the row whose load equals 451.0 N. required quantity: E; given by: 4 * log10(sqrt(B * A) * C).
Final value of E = 11.4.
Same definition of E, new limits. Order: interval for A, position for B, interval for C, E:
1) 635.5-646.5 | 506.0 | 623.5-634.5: 11.5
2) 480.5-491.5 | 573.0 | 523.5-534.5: 11.1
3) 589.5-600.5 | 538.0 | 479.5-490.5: 12.5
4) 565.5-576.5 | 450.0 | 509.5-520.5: 12.6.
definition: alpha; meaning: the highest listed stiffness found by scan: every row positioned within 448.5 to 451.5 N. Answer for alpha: 209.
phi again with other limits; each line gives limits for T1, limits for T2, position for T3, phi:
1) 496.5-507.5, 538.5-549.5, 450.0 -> 2.6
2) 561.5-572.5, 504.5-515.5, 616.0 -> 2.7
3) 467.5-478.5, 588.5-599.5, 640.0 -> 2.4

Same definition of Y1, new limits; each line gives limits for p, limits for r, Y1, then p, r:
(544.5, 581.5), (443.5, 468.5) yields 1.3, 266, 209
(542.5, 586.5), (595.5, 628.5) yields 1.3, 263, 202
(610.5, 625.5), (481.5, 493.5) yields 0.7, 198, 266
